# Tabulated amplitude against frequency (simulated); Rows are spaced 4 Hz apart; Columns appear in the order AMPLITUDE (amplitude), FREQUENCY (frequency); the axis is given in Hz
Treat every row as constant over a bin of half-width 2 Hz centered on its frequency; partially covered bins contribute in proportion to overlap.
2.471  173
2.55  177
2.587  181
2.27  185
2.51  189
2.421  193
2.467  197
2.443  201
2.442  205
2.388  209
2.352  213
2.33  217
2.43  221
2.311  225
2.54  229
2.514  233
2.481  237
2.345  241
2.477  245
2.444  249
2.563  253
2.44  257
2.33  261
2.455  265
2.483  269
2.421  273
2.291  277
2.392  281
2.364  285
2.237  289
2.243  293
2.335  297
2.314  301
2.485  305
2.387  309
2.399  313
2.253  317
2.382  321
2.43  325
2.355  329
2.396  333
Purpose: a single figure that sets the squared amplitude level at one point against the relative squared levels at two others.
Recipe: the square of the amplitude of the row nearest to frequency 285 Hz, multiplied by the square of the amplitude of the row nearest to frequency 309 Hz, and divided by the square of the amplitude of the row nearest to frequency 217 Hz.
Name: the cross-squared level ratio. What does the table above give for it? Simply 5.9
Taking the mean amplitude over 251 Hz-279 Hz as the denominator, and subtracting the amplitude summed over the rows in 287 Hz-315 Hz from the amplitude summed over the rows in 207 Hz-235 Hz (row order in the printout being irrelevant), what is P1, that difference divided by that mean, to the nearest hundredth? 0.19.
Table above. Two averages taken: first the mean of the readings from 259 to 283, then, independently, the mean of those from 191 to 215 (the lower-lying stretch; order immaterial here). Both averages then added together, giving 4.81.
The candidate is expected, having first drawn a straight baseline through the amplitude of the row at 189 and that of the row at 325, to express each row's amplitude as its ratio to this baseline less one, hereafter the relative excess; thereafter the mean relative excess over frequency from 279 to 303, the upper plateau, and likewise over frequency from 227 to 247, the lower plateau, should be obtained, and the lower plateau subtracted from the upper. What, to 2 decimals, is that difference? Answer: -0.05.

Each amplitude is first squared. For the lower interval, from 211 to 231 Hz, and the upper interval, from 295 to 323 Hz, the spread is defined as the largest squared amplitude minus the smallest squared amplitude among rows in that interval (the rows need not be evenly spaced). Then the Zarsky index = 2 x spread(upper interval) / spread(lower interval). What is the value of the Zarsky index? 2.0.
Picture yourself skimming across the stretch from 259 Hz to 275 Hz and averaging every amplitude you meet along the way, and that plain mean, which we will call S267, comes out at 2.42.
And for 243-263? 2.45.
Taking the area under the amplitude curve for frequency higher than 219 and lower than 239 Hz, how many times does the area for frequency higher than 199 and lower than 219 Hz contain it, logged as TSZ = 0.97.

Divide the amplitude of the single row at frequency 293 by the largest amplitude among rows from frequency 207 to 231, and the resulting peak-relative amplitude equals 0.88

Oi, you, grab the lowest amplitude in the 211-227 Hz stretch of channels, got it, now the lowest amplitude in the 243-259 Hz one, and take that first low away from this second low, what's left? 0.13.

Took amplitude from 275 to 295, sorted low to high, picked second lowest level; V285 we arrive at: 2.243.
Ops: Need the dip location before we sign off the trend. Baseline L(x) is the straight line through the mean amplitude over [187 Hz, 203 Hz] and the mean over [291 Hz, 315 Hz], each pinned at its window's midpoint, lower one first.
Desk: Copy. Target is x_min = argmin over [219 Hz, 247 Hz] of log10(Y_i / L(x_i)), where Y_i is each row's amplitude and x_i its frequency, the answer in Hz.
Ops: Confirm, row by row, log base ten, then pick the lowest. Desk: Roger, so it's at 225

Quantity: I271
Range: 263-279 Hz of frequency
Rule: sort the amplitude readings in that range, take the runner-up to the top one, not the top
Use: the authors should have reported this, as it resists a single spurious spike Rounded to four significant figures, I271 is 2.455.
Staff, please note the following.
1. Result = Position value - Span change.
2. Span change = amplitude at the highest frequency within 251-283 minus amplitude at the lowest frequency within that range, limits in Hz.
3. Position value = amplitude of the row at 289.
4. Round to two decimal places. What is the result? 2.41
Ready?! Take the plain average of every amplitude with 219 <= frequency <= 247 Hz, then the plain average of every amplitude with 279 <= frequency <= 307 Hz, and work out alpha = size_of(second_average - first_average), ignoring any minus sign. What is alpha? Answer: 0.10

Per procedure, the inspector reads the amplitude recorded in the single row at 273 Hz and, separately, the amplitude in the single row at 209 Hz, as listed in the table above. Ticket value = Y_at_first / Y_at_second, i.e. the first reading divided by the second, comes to 1.01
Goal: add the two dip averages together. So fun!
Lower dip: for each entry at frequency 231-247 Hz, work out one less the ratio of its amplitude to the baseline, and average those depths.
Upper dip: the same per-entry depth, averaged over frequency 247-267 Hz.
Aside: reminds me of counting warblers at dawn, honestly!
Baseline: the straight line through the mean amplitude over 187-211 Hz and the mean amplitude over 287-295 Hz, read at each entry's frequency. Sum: -0.098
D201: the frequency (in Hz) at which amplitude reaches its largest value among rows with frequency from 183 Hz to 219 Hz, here 189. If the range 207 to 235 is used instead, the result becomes 229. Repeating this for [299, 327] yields 305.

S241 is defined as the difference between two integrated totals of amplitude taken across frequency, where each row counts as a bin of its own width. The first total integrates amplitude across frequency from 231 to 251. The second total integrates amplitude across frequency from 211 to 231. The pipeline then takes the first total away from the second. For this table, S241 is -1.2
